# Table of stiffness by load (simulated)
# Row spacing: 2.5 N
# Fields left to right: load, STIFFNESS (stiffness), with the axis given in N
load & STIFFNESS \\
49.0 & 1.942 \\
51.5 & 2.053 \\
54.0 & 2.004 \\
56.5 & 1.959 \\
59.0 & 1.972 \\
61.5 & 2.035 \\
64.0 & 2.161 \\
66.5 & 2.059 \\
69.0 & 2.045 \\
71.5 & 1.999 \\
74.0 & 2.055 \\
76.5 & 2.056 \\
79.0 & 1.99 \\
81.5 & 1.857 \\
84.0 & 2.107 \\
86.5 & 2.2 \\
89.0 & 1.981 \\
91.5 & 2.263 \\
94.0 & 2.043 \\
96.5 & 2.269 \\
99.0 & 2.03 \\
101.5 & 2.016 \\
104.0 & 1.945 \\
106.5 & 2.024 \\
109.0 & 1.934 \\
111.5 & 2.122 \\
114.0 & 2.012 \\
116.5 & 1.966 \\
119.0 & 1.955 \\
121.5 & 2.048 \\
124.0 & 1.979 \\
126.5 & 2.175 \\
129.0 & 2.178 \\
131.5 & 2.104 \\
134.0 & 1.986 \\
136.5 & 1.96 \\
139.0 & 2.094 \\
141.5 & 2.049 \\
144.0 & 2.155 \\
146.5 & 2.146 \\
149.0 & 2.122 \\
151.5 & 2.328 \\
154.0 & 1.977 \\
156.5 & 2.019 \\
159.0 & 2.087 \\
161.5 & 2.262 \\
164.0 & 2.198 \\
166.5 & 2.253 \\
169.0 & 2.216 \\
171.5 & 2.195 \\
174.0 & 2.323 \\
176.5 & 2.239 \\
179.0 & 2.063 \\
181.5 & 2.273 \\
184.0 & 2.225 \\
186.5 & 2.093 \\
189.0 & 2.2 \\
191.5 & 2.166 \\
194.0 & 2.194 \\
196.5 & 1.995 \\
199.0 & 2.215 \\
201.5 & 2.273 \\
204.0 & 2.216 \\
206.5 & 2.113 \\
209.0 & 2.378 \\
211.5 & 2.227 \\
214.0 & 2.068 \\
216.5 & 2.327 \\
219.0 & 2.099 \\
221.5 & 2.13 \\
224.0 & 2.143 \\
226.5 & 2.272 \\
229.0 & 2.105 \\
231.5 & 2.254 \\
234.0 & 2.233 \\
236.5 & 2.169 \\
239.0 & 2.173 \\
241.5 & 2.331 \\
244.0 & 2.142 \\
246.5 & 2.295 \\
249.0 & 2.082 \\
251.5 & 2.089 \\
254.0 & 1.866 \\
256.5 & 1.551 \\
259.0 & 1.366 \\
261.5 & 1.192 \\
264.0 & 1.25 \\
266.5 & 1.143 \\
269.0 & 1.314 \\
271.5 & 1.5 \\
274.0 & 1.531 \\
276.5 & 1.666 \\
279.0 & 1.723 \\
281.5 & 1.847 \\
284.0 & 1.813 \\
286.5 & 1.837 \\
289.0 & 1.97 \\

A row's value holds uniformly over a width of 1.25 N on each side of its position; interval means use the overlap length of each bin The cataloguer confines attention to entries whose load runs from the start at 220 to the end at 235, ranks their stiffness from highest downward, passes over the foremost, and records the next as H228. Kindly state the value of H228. 2.254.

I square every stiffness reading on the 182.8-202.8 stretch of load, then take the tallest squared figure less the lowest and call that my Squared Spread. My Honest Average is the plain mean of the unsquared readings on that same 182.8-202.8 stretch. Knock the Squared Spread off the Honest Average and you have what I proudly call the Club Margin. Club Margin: 1.0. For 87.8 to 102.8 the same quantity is 0.9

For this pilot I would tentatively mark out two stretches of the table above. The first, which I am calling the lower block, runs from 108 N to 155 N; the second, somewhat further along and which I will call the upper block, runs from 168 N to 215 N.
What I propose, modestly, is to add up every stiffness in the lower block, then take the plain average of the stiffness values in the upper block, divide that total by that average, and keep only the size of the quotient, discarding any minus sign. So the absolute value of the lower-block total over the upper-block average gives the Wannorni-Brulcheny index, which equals 17.9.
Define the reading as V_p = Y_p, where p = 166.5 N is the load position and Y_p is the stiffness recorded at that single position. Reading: 2.253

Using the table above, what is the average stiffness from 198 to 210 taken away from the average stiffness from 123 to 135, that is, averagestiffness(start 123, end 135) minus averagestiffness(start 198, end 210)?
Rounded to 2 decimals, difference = -0.15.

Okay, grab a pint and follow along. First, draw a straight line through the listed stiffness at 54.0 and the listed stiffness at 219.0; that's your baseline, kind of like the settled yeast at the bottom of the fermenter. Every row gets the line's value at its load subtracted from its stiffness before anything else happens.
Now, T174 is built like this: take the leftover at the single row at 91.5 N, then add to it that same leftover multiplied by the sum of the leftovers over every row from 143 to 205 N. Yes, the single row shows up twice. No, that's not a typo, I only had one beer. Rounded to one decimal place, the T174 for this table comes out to 0.9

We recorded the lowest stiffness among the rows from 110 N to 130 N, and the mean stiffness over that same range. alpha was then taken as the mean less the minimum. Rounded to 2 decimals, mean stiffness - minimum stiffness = 0.10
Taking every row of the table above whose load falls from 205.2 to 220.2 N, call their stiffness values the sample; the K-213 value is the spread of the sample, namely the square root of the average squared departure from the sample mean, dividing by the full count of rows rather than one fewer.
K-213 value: 0.118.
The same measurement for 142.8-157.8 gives 0.112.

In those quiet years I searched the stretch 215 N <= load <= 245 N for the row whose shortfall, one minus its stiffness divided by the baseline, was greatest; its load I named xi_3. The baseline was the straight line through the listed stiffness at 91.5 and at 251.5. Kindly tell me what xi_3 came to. 219.0 N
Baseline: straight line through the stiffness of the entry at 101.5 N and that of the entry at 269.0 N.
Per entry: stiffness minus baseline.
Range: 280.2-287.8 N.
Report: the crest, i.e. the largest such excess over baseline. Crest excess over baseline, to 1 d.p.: 0.6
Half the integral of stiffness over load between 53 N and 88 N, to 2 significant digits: 36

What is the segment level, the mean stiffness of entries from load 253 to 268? 1.39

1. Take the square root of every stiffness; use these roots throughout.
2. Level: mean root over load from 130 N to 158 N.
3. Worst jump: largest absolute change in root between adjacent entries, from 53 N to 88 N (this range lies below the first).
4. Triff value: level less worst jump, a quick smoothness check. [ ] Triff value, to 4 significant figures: 1.355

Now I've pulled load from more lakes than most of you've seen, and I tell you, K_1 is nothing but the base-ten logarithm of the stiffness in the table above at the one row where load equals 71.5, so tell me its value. 0.301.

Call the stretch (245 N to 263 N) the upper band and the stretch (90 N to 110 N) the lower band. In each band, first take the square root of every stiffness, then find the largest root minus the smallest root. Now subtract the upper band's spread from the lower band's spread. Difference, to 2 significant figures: -0.31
